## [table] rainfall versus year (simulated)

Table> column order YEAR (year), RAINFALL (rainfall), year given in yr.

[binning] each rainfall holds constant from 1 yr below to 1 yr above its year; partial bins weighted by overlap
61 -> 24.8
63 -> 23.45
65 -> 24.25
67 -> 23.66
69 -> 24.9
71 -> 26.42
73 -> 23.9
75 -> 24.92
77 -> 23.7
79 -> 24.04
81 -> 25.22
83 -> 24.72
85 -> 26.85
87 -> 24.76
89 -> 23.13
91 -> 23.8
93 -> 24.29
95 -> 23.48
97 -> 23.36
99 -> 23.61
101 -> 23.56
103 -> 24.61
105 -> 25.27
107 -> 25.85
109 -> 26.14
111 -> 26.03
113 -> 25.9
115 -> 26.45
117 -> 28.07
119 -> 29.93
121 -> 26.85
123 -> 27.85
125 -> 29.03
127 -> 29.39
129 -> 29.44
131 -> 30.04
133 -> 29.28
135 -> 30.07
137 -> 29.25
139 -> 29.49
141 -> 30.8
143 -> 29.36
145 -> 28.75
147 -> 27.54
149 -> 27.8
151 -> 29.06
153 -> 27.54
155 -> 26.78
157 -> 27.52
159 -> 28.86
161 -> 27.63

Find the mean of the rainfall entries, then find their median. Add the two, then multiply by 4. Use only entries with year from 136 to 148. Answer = 234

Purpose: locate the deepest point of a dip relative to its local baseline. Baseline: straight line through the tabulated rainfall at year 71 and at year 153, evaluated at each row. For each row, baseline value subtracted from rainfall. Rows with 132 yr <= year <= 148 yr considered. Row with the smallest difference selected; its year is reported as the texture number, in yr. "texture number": 147 yr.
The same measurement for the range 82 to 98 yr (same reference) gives 89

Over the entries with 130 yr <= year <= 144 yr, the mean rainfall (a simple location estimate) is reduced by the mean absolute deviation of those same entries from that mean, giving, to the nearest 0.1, 29.3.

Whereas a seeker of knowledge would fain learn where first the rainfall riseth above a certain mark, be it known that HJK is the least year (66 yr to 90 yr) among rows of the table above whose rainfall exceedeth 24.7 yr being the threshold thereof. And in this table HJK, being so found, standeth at 69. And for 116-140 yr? 117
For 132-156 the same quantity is 133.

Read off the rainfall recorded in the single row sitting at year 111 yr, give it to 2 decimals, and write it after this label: 26.03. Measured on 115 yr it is 26.45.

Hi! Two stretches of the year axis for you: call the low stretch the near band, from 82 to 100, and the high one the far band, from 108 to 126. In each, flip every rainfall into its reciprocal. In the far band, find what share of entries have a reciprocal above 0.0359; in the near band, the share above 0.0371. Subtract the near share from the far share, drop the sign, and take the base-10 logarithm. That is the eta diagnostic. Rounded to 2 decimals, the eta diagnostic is -0.48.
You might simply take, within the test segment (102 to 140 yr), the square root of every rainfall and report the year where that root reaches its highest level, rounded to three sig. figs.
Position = 135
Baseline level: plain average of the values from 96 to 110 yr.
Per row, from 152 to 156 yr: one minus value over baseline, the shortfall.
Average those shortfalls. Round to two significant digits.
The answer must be -0.10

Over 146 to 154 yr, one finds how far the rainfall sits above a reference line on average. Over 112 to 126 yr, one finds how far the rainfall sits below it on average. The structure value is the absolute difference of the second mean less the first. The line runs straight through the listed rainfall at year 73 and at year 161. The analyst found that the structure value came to 2.7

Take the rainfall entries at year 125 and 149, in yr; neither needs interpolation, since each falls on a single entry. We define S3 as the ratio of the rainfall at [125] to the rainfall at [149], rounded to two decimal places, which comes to 1.04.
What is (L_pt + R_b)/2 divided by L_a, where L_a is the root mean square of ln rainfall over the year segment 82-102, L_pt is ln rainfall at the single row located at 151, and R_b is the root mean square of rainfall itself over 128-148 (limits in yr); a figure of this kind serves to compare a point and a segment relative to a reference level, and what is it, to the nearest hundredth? 5.15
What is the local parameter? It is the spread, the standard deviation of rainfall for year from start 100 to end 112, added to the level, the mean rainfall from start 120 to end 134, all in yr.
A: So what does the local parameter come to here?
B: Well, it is 29.8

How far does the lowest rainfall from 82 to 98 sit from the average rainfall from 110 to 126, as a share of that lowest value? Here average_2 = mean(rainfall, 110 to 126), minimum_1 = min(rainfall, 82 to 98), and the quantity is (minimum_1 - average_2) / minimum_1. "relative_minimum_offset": -0.190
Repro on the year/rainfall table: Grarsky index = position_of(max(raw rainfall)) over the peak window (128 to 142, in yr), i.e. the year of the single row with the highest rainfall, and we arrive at 141 yr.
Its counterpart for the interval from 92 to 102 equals 93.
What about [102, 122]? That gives 119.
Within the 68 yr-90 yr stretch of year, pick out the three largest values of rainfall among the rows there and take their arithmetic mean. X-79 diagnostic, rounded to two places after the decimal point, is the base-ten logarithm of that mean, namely 1.42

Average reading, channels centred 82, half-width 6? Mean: 24.9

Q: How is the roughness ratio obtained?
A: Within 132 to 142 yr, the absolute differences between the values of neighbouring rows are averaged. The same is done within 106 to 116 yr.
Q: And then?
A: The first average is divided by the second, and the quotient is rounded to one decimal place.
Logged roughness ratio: 2.9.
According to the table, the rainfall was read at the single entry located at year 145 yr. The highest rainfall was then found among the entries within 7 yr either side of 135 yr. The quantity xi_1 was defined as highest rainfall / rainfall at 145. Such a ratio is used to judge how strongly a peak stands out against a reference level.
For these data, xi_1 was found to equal 1.07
